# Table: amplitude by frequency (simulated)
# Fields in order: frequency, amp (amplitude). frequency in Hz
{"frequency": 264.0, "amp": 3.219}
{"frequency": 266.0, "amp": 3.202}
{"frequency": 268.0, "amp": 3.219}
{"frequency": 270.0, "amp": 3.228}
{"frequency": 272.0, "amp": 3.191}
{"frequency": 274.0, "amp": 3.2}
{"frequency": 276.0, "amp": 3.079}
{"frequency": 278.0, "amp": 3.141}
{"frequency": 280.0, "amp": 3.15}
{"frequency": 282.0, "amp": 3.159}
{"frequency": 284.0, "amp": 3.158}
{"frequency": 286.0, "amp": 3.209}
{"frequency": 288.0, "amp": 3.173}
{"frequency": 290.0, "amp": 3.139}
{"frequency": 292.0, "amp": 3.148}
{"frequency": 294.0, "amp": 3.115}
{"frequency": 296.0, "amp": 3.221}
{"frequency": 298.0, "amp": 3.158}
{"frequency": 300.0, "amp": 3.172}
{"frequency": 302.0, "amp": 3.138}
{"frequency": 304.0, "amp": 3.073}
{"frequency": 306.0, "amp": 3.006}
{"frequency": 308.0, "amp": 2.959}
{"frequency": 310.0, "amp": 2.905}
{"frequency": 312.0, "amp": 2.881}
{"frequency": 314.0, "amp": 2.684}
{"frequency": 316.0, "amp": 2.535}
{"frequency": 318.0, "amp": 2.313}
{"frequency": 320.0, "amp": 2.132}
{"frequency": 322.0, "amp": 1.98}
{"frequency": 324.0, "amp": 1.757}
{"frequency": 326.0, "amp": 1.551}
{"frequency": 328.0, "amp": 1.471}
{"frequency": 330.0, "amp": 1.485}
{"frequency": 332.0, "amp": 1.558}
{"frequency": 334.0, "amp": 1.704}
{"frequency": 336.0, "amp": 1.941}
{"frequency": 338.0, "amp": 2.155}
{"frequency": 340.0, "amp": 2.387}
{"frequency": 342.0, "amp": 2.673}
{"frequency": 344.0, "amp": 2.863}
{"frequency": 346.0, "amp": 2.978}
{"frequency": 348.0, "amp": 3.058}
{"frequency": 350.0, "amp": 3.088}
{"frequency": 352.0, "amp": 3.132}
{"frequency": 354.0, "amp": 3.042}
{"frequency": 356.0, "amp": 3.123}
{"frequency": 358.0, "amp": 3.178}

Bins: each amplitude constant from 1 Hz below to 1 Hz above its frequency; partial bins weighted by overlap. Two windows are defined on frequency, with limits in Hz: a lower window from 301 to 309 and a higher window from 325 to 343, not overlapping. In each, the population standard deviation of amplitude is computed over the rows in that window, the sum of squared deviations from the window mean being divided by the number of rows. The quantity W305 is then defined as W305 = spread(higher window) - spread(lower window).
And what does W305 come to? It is 0.34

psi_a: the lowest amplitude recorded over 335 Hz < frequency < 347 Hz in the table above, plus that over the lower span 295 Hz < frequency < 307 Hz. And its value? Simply 4.9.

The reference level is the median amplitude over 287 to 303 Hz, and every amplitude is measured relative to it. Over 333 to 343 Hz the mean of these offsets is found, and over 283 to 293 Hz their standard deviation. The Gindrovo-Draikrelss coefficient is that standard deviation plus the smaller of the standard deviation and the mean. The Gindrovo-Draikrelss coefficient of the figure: -1.0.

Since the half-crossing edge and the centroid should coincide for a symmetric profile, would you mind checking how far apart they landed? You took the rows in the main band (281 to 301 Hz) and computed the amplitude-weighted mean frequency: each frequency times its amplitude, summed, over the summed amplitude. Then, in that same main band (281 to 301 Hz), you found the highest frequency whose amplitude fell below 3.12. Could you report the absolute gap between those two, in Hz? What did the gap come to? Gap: 3.0 Hz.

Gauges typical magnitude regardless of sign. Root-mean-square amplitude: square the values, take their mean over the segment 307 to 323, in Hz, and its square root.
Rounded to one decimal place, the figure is 2.6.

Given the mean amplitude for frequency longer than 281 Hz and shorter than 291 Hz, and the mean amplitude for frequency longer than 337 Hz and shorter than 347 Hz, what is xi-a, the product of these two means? 8.3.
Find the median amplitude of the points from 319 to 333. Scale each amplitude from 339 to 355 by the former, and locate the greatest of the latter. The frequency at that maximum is 352.0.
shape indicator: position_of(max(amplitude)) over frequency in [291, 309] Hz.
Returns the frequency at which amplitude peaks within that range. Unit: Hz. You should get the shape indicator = 296.0 Hz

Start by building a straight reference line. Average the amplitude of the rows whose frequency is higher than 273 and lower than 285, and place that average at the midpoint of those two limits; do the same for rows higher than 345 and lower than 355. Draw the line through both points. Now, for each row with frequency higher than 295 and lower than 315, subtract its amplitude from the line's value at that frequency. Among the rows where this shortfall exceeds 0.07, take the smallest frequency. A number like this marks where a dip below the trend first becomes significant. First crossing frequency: 306.0 Hz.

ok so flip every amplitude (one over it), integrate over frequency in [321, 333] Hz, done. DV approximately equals 7.43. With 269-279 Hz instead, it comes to 3.16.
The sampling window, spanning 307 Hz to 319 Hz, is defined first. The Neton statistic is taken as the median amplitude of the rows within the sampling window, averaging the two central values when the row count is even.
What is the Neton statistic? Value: 2.8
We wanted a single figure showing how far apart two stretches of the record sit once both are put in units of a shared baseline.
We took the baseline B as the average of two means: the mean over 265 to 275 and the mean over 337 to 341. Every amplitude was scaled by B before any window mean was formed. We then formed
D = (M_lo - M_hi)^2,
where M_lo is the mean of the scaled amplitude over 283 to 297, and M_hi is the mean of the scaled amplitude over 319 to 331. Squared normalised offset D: 0.28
